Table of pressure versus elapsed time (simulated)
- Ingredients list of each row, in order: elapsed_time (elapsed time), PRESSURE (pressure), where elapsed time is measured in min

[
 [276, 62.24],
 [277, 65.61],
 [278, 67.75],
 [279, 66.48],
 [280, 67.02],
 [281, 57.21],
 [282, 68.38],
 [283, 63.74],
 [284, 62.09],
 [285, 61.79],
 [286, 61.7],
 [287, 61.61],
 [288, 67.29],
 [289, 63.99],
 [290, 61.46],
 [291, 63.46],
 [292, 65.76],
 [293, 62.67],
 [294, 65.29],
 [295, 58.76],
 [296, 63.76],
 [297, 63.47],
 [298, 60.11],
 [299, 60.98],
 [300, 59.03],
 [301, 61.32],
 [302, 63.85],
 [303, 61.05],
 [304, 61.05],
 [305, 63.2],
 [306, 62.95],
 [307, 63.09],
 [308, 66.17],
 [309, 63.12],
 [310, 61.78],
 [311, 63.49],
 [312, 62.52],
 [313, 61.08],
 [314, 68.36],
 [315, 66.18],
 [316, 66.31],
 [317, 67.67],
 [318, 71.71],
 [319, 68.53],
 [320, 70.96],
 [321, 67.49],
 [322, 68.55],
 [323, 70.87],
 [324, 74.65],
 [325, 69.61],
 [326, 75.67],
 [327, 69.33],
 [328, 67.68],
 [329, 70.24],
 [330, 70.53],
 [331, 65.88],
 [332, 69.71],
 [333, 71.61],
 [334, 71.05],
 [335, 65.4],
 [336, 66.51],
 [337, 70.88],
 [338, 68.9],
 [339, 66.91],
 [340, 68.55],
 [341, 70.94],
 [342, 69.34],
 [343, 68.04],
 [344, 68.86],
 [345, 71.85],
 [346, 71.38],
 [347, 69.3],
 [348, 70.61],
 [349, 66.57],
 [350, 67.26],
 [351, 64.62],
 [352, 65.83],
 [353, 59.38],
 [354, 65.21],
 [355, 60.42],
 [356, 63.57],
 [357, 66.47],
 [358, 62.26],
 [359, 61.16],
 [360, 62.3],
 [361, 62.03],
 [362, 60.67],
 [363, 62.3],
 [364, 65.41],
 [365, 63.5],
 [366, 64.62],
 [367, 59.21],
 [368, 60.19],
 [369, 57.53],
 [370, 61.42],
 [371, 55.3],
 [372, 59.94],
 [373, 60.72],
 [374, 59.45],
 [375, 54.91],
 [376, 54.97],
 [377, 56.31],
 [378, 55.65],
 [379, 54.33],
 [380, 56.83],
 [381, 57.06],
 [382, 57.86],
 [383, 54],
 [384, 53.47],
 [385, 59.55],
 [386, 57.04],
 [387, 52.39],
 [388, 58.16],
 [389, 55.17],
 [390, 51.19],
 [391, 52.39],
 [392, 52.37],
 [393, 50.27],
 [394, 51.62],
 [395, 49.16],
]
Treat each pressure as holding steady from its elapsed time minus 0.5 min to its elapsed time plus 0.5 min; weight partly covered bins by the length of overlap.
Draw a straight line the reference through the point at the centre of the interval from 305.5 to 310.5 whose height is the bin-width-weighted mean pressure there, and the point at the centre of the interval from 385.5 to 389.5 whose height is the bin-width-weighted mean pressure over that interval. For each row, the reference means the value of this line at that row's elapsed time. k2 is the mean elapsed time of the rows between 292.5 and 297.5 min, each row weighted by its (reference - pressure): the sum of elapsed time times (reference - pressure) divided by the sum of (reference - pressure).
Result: 294.9 min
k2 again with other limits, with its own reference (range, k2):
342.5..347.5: 345.1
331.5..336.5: 333.7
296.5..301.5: 299.3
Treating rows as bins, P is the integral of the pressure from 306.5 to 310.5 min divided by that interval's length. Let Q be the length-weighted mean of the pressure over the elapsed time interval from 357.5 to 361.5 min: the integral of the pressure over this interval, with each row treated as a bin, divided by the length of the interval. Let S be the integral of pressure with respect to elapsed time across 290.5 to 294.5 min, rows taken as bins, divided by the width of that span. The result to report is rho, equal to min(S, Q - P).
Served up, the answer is -2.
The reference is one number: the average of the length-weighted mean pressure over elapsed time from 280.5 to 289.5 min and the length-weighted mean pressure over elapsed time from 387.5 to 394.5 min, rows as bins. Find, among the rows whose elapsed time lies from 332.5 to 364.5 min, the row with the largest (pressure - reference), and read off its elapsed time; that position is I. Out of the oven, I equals 345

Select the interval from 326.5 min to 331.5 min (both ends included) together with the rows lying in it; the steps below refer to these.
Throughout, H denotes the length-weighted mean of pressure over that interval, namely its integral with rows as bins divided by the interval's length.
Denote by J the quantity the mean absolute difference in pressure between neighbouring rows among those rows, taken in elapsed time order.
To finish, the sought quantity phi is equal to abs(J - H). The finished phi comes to 66.4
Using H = 69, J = 2.3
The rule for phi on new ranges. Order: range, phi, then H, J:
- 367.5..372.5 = 54.5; 59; 4.3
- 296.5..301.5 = 58.9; 61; 2.1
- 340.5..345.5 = 68.1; 70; 1.7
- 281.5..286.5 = 61.9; 64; 1.7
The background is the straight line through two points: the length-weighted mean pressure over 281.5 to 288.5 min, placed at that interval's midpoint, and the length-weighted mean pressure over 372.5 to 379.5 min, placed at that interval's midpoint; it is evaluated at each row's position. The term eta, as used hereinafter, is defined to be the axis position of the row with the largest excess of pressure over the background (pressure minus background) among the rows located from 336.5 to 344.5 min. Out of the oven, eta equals 341 min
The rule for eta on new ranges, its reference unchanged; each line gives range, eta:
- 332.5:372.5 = 345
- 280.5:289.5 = 282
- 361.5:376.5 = 364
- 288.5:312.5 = 308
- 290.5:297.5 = 292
